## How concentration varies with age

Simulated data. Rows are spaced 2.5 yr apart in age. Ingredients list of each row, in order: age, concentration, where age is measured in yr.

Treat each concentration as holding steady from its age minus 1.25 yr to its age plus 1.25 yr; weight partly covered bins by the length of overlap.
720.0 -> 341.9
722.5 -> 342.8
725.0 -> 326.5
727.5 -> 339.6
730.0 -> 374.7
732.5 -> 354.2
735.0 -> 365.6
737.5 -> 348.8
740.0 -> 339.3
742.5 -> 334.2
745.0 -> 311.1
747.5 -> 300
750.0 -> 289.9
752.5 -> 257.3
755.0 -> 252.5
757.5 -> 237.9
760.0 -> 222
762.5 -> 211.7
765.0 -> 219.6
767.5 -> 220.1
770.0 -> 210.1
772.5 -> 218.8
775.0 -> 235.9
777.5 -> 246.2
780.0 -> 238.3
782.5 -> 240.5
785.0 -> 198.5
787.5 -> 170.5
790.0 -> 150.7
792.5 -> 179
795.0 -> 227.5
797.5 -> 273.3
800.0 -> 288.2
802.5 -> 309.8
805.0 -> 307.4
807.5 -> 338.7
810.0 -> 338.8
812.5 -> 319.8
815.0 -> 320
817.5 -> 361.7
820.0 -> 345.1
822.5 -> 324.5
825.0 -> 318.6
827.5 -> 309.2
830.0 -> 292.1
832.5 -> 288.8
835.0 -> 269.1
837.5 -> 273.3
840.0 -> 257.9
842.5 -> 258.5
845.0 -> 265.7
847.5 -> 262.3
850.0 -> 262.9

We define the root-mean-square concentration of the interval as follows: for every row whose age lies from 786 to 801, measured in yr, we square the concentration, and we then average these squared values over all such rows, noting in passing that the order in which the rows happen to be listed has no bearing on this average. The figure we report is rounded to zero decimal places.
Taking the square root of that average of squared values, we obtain 221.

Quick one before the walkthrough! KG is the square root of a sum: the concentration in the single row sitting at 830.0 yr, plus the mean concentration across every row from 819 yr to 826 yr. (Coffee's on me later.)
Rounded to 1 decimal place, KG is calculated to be 24.9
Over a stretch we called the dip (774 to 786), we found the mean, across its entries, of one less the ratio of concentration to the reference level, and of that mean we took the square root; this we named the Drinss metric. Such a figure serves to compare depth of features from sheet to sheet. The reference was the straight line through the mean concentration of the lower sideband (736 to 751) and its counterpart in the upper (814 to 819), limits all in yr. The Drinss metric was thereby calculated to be 0.55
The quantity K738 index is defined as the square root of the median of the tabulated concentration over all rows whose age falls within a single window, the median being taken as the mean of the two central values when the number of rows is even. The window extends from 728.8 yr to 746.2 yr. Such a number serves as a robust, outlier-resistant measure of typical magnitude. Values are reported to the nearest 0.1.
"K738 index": 18.7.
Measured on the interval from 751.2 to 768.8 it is 14.9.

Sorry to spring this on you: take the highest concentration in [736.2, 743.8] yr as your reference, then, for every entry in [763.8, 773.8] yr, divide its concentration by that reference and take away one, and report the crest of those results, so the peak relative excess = -0.37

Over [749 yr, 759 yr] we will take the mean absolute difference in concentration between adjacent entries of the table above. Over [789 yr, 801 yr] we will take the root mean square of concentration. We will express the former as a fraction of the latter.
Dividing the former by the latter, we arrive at 0.075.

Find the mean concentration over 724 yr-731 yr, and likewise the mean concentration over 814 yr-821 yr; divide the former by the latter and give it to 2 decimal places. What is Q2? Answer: 1.01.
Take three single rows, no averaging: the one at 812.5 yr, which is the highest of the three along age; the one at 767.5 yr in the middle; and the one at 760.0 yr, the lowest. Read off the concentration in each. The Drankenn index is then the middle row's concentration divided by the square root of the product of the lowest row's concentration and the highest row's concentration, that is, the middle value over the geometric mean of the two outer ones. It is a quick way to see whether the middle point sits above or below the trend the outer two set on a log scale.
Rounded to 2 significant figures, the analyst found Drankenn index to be 0.83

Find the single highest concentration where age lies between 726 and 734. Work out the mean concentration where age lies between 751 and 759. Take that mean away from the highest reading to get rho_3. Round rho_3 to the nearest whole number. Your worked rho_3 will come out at 125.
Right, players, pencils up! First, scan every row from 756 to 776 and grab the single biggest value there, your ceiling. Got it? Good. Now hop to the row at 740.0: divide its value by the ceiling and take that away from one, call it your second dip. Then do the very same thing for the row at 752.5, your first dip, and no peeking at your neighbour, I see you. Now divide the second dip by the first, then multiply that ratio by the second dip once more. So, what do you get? -2.23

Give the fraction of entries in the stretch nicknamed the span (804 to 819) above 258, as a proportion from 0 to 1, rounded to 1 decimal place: 1.0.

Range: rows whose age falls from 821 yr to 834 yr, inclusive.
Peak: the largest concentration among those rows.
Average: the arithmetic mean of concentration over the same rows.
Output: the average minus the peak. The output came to -18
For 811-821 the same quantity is -25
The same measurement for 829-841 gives -16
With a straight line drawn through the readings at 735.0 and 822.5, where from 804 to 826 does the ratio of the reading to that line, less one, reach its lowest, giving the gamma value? 805.0 yr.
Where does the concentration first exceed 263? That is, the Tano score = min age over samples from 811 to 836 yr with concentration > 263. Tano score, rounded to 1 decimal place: 812.5 yr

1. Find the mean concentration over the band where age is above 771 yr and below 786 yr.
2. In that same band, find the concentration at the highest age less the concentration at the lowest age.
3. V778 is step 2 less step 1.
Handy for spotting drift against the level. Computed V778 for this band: -250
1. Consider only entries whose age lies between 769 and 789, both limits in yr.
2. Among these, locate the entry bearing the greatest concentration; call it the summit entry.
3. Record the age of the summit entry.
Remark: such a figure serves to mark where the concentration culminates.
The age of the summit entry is 777.5 yr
